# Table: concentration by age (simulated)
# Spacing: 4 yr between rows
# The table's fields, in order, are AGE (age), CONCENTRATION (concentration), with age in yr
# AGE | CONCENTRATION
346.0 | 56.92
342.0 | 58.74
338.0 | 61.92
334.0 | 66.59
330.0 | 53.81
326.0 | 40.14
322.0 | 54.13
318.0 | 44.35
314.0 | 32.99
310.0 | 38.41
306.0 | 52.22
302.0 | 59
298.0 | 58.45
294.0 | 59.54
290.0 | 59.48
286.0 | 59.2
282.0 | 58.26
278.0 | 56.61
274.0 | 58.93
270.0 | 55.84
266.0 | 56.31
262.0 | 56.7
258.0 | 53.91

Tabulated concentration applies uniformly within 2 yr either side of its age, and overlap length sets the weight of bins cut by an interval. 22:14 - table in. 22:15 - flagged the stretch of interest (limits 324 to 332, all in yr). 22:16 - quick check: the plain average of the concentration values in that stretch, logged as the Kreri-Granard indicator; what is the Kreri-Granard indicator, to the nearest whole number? 47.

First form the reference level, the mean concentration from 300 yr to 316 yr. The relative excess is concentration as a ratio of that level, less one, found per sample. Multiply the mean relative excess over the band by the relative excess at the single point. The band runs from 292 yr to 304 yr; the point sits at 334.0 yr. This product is 0.13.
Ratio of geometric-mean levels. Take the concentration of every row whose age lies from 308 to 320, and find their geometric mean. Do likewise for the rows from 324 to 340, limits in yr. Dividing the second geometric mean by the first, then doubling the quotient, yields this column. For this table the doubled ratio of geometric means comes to 2.85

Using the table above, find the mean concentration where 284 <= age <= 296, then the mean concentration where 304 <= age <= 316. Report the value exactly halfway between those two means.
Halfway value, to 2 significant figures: 50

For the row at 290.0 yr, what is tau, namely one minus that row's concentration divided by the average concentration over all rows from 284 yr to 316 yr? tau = -0.13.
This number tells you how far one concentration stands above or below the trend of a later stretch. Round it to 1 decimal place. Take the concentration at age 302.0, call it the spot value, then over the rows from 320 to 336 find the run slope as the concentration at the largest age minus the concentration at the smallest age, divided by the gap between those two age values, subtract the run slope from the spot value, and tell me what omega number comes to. 58.0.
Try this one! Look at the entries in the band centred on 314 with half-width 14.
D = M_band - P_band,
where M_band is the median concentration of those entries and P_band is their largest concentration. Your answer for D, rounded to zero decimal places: -15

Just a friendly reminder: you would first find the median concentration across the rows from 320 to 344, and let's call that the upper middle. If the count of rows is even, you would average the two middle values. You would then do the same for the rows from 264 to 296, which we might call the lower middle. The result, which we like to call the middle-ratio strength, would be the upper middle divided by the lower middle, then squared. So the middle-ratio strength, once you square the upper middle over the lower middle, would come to 0.93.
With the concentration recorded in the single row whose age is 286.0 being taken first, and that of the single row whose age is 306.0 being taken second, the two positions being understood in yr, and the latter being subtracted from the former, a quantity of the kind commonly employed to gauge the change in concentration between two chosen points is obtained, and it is 7.0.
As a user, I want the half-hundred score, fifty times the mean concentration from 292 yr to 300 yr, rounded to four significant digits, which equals 2950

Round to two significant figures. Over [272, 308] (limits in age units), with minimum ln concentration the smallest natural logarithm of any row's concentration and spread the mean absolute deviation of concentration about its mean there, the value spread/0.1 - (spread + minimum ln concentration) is 10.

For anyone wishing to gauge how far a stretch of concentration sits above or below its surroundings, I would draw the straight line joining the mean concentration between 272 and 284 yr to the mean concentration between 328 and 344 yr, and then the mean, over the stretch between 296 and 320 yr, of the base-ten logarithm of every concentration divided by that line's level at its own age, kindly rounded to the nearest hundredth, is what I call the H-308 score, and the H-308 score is -0.10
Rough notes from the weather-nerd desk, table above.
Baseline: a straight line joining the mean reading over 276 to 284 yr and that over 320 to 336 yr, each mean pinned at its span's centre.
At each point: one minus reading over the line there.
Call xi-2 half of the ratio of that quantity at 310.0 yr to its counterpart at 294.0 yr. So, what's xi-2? -2.7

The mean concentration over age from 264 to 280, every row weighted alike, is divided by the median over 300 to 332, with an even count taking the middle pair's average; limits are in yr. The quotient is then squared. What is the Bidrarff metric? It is 1.4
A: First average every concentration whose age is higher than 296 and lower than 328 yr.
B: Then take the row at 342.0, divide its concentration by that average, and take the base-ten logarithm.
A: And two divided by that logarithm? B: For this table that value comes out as 22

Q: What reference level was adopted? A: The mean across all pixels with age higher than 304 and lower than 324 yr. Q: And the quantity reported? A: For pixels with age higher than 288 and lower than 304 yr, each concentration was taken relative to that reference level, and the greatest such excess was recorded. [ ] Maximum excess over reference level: 15.1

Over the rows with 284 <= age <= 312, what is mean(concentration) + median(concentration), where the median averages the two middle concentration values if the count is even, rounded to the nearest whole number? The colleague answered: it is 114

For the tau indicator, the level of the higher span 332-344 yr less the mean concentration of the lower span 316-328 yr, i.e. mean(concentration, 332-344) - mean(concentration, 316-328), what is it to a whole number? 16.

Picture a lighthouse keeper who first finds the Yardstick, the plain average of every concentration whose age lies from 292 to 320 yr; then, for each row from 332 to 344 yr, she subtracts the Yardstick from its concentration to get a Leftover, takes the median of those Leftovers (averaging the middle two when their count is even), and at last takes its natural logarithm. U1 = 2.54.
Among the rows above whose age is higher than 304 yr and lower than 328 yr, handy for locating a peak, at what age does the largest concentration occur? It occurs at 322.0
